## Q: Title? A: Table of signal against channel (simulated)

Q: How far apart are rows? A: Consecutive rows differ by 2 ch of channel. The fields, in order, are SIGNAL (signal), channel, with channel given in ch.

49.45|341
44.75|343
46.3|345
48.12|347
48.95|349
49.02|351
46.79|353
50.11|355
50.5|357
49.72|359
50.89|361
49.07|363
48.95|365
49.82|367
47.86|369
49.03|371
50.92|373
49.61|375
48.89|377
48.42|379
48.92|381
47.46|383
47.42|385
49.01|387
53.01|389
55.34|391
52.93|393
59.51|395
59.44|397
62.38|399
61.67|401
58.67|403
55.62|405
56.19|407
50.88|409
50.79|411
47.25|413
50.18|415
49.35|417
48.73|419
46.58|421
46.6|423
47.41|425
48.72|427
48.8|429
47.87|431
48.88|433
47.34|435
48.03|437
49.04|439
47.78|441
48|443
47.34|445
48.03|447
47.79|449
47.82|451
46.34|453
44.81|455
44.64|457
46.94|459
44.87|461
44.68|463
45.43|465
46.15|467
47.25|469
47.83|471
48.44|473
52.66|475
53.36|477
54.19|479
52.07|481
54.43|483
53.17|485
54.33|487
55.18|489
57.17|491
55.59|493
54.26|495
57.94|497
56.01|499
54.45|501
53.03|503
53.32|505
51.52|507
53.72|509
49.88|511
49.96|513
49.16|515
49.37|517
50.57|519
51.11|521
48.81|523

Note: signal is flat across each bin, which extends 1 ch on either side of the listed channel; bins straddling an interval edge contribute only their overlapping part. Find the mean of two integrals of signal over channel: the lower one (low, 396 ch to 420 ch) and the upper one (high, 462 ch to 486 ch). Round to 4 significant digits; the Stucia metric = 1251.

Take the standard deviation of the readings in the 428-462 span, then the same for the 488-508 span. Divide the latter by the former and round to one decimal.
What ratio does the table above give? 1.4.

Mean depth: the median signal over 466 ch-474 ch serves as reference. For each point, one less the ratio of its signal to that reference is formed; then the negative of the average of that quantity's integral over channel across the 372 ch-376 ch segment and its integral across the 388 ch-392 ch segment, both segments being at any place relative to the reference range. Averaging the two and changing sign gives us 0.39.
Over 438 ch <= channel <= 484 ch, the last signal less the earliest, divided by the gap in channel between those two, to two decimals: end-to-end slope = 0.12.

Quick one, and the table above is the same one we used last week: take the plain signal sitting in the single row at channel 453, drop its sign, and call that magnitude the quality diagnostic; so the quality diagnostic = 46.3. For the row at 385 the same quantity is 47.4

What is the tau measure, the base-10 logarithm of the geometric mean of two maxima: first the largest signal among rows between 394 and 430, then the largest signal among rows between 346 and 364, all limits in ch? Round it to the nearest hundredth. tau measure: 1.75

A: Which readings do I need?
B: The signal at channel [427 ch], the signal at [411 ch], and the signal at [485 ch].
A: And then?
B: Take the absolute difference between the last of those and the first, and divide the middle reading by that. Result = 11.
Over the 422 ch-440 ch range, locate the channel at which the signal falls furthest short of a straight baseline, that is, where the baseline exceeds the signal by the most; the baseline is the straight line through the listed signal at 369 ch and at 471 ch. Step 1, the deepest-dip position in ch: 423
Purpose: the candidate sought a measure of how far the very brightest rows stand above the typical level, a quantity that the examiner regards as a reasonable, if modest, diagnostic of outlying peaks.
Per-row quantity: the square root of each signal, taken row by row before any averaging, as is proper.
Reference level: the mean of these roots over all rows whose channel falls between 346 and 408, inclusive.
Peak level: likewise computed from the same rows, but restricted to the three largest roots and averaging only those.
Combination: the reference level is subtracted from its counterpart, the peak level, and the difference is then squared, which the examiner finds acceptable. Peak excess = 0.40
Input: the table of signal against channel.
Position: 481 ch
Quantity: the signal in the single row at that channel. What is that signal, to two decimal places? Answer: 52.07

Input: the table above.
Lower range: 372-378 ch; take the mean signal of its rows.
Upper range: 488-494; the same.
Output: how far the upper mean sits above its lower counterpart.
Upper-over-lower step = 6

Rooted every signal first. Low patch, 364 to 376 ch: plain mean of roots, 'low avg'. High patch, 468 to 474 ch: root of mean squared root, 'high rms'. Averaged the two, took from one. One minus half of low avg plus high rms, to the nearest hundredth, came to -5.97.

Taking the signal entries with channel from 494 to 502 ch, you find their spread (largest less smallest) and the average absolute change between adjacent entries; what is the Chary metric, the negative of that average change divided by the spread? -0.65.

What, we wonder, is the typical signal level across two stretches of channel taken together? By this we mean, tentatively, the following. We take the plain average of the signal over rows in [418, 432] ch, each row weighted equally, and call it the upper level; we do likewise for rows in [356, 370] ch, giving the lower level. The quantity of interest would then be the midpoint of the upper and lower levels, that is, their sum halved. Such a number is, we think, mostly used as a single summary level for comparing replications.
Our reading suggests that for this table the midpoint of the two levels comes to 48.7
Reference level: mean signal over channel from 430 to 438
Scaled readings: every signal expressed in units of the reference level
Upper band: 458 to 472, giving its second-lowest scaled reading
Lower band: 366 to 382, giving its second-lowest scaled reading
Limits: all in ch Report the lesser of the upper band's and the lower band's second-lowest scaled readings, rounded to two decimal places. 0.93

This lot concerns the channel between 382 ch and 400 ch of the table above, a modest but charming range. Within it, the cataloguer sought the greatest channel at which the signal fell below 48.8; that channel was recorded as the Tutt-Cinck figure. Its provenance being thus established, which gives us 385 ch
